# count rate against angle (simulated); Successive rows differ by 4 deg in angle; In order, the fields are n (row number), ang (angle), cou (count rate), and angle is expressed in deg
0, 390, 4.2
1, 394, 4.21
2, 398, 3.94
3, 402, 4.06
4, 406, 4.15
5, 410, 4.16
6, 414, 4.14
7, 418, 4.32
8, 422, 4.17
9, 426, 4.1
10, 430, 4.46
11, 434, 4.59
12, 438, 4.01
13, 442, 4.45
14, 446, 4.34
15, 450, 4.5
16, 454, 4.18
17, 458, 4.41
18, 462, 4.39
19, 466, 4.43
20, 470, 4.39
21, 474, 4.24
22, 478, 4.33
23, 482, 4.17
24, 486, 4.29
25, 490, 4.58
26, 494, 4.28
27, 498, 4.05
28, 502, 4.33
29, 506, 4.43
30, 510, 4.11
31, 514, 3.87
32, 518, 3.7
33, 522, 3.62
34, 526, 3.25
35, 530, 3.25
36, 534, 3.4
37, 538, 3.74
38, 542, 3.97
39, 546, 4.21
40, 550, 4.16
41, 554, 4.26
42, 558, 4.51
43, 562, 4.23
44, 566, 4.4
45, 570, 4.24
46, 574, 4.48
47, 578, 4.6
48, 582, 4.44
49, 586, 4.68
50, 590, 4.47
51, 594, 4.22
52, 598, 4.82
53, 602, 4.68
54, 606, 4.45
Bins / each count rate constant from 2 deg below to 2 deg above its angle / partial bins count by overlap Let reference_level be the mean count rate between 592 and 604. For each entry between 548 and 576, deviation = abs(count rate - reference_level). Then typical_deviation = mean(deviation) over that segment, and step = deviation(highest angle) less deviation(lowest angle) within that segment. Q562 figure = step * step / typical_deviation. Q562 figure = 0.41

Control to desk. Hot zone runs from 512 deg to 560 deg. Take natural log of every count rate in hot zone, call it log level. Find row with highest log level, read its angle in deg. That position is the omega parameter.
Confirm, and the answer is 558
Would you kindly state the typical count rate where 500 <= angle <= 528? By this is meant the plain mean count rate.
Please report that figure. 3.90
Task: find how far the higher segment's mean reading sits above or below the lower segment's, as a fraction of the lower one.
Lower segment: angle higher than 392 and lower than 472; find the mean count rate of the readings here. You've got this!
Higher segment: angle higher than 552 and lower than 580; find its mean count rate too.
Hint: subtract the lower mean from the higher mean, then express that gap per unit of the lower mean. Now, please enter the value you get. 0.028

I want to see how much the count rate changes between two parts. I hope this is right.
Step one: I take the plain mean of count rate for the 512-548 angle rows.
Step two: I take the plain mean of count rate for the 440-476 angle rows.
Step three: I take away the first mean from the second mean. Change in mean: 0.7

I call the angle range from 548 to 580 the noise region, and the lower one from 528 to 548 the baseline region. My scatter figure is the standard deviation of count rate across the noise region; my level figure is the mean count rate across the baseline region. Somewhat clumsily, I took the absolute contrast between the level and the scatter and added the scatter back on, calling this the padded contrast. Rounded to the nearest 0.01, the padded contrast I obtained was 3.71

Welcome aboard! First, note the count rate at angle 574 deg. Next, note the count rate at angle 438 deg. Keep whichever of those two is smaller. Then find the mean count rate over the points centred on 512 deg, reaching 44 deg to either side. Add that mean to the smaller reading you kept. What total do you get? 8.04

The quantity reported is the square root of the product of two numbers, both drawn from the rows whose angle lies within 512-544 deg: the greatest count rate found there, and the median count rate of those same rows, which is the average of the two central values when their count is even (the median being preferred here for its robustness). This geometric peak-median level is 3.81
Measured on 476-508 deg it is 4.44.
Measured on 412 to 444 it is 4.41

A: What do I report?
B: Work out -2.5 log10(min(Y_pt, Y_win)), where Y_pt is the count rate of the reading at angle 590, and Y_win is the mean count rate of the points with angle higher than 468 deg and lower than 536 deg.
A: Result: -1.51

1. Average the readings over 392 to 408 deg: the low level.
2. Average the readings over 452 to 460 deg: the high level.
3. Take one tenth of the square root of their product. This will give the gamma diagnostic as 0.419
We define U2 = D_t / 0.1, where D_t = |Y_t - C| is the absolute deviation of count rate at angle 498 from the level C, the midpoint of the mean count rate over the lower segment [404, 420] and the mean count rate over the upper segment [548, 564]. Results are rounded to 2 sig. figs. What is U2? 1.9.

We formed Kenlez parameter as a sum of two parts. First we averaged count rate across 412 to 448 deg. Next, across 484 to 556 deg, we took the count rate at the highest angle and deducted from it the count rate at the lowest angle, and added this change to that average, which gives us 4.26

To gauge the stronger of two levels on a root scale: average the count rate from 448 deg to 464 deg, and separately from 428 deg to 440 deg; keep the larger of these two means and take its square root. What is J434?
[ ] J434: 2.09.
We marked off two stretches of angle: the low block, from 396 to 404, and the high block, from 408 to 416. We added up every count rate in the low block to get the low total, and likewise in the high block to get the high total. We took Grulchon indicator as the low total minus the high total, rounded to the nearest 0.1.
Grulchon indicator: -0.3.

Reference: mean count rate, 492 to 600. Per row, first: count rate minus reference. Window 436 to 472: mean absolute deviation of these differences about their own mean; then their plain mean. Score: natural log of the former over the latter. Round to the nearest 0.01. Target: -0.61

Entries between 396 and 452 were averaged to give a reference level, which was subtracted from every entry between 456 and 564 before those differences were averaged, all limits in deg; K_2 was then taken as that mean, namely -0.15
